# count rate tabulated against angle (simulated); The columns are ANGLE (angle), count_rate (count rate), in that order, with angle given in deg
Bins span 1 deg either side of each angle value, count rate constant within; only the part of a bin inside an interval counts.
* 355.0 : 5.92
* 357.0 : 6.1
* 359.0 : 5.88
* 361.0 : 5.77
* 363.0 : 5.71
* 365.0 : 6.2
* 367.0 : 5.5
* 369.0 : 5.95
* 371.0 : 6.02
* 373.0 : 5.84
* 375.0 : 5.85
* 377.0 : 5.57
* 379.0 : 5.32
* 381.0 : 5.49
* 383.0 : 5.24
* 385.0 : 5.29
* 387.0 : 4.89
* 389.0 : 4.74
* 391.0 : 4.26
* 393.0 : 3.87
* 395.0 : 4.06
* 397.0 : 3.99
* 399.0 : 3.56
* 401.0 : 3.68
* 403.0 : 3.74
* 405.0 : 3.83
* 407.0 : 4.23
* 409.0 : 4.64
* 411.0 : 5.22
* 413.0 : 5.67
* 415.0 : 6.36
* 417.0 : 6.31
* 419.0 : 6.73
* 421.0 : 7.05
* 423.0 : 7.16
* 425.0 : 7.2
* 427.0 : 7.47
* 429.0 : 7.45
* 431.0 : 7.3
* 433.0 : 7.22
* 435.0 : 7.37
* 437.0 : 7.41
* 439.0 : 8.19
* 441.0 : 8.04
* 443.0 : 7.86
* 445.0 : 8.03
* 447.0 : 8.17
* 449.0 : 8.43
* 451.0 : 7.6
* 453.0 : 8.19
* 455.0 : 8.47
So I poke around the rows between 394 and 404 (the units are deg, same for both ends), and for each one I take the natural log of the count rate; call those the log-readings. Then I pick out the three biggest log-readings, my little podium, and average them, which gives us 1.4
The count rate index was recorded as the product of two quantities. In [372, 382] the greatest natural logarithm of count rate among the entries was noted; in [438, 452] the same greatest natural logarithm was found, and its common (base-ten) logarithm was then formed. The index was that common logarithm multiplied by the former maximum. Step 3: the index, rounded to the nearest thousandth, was 0.581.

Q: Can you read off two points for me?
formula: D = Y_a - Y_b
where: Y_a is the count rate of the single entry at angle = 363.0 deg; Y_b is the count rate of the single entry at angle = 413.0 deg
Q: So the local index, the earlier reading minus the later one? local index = 0.0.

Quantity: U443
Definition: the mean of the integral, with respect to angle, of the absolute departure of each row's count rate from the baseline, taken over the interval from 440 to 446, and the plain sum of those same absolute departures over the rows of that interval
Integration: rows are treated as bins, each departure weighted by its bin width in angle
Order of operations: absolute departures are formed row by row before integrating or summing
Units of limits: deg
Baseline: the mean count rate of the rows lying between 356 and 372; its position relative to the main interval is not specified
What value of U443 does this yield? 9.4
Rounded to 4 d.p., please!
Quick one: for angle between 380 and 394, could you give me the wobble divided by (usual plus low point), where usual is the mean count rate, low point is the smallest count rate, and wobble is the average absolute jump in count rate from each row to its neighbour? 0.0330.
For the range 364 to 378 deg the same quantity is 0.0248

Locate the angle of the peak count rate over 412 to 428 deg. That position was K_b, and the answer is 427.0 deg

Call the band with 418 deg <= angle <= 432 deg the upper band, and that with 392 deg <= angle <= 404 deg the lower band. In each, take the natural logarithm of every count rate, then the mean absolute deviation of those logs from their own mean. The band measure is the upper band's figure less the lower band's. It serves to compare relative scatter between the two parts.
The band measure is -0.015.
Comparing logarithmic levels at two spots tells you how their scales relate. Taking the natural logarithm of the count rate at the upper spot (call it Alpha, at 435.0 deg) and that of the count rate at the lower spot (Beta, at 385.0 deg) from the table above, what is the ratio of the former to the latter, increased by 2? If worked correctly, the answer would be 3.20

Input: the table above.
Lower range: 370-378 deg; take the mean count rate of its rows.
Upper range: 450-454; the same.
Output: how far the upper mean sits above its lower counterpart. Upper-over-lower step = 2.1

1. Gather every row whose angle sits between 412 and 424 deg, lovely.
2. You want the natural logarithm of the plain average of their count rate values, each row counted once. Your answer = 1.88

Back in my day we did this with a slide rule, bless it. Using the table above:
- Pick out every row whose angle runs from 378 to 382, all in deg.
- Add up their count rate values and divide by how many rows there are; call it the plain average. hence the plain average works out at 5.4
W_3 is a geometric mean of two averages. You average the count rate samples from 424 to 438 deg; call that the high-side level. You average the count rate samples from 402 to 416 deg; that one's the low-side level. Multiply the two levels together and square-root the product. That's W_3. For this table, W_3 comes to 5.9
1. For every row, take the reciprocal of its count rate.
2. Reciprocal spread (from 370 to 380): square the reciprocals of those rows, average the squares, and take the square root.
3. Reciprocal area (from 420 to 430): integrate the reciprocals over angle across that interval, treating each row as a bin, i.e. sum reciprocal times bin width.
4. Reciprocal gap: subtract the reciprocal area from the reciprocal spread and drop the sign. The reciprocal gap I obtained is 1.20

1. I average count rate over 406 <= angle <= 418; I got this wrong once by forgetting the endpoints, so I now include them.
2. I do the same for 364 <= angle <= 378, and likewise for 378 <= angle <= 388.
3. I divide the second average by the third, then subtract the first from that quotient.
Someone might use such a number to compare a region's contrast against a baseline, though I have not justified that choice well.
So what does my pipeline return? -4.3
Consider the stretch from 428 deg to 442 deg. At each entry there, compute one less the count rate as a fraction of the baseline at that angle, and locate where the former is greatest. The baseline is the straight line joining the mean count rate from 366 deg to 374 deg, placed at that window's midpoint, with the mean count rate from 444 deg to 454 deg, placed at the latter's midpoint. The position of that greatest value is 433.0 deg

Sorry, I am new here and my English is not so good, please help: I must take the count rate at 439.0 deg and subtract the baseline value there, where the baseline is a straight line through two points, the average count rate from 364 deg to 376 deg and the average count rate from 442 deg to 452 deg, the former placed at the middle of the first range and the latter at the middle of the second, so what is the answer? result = 0.4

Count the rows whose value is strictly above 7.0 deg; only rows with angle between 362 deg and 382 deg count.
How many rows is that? 0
